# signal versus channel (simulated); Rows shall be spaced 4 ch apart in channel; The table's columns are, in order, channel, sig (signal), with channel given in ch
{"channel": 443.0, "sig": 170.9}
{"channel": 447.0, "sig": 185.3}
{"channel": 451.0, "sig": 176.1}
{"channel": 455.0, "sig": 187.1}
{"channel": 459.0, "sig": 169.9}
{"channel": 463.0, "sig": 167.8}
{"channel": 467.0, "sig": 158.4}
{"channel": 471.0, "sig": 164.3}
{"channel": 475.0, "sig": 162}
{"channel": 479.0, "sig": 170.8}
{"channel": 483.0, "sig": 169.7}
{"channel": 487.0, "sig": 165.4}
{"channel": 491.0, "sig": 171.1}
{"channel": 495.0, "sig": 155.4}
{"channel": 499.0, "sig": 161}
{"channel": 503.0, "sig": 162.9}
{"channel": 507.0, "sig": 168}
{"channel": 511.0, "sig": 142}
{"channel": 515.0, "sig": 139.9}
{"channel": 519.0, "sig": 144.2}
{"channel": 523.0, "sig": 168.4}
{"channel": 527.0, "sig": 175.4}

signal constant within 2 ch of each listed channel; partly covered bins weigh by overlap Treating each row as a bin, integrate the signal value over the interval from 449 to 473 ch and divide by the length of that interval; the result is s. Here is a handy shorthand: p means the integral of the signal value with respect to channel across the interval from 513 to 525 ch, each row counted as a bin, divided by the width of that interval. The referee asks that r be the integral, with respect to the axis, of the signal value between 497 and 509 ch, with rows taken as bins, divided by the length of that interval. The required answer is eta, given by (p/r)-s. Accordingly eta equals -170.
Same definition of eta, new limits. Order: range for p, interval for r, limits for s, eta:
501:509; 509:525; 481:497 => -164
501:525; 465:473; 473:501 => -164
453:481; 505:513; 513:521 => -141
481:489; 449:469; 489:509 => -163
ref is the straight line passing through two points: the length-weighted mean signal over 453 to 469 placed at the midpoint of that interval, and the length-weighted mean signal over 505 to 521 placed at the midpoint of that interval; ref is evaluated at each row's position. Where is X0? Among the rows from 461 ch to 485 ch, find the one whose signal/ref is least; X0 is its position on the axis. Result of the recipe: 467.0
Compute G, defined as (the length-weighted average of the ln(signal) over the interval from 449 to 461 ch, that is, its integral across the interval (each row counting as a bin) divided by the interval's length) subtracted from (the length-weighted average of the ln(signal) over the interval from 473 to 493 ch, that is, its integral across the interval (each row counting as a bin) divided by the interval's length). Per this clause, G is -0.06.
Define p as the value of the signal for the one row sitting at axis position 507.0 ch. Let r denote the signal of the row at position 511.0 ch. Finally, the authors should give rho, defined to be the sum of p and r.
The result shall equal 310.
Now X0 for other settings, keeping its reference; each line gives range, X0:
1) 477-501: 495.0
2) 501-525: 515.0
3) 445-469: 467.0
